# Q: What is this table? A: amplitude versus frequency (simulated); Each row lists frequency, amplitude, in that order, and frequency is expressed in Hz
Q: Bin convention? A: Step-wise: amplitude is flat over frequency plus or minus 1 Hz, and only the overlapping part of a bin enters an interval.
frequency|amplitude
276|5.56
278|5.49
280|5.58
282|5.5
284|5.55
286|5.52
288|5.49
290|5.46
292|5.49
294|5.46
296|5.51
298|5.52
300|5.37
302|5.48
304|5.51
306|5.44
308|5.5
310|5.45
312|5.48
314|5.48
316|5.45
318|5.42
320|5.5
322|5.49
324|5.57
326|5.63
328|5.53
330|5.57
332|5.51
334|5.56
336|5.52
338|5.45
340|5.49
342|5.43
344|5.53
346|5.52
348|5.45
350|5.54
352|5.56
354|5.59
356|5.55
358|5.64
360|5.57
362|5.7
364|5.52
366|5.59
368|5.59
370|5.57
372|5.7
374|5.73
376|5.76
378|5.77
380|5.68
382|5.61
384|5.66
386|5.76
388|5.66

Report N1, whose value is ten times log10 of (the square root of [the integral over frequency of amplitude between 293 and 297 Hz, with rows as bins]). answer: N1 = 6.71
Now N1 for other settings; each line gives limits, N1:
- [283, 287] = 6.73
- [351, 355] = 6.74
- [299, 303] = 6.68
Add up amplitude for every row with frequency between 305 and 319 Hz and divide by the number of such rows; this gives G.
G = 5.46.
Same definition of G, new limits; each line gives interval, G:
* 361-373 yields 5.61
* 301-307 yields 5.48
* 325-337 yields 5.55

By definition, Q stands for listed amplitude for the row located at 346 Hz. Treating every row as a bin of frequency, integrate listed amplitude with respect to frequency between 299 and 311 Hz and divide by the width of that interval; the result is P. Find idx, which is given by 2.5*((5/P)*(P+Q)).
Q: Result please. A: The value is 25.14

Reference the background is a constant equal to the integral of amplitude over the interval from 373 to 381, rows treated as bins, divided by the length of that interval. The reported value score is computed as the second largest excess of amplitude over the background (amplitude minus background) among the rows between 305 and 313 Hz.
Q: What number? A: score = -0.255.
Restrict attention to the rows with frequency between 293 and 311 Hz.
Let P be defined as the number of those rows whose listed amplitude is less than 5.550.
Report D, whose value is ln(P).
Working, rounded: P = 9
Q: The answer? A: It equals 2.20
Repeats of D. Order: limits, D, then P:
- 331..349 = 2.08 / 8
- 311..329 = 1.95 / 7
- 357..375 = 0.00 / 1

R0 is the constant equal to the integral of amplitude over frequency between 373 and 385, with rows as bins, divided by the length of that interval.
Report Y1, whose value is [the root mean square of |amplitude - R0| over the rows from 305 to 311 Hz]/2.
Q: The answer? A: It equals 0.12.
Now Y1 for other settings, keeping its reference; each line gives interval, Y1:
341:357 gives 0.09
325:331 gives 0.07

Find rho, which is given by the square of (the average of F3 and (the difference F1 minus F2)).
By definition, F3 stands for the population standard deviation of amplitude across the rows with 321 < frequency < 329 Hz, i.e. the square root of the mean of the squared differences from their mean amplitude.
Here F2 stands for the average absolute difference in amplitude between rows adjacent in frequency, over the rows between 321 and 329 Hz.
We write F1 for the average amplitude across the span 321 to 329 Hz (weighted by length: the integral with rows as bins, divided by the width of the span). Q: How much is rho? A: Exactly 7.64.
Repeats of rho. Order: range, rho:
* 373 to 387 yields 8.15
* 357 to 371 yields 7.76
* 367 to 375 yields 8.00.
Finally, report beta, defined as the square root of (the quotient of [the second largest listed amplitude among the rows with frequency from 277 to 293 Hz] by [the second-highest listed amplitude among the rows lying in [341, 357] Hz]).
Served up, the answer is 1.00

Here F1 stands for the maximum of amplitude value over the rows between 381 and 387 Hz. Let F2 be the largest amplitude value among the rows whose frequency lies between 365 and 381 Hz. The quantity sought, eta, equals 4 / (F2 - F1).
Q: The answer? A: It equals 400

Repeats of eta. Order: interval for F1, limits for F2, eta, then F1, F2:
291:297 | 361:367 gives 21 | 5.51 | 5.7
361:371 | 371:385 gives 57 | 5.7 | 5.77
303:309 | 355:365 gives 21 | 5.51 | 5.7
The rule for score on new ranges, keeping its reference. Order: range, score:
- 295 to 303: -0.225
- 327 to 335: -0.175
